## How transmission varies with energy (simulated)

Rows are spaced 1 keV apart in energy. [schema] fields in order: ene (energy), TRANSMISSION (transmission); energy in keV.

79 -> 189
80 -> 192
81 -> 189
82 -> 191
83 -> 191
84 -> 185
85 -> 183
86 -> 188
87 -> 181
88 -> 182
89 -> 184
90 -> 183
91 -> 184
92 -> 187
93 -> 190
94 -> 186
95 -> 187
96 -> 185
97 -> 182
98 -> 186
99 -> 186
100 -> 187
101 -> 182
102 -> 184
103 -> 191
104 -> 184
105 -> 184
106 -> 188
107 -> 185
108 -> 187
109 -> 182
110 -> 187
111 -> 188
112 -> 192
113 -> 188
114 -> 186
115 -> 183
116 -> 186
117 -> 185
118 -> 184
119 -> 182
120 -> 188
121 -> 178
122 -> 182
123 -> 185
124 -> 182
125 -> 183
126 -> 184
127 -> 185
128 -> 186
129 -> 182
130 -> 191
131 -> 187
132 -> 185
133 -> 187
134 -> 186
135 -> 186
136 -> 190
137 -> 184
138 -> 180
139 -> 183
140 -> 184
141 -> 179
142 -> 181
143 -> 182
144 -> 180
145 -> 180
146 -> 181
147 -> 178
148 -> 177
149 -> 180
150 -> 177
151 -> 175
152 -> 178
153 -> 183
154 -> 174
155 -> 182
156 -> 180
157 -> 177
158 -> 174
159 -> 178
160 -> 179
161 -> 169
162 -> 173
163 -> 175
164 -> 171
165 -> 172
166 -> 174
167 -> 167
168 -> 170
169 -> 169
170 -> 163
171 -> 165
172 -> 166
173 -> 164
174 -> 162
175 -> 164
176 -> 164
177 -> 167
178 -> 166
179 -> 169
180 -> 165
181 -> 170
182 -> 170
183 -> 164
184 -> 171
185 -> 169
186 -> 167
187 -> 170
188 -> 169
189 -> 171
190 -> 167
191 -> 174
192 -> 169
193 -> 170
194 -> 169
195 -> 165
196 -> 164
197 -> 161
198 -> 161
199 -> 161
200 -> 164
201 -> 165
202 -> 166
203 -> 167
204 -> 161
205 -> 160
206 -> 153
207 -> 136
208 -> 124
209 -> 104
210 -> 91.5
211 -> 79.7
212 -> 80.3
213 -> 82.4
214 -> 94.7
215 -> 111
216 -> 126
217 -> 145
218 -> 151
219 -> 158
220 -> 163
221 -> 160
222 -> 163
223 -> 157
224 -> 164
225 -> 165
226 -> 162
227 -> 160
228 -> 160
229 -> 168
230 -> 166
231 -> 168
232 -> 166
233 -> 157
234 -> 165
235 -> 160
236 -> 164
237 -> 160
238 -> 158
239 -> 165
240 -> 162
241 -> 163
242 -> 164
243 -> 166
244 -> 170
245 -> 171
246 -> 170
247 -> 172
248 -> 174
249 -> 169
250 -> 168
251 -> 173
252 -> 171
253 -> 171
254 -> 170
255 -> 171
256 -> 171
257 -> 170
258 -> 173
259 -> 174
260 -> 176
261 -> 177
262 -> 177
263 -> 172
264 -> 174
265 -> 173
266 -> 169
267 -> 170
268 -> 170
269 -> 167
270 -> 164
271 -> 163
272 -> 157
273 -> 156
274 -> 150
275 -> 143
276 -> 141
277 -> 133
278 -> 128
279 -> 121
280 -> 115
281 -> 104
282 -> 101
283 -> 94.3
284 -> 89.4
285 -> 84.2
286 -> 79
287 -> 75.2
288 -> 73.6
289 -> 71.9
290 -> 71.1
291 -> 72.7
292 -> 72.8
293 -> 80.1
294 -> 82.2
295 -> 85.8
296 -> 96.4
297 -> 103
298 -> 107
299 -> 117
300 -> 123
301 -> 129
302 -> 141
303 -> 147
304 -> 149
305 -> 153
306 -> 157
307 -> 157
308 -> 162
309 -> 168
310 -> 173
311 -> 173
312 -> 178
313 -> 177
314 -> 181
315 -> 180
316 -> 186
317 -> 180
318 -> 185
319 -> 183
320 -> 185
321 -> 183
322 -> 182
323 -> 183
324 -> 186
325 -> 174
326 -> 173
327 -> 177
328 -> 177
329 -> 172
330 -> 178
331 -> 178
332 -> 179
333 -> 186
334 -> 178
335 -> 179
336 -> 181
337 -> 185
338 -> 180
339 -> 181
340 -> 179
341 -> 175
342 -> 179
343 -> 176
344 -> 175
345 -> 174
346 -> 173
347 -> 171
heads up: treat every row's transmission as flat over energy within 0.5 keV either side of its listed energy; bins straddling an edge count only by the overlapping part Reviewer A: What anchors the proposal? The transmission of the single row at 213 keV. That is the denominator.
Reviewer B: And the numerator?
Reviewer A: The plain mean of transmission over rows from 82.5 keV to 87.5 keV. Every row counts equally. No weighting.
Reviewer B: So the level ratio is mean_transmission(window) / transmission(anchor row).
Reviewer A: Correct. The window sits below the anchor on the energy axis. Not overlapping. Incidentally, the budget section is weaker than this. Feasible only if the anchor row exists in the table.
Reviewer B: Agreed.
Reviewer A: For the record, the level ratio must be 2.3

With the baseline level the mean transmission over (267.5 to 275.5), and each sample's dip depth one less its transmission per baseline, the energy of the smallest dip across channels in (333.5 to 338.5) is 337 keV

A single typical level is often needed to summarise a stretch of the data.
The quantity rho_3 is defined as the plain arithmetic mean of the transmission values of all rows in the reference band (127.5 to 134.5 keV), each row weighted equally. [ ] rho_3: 186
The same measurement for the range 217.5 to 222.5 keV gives 159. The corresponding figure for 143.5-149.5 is 179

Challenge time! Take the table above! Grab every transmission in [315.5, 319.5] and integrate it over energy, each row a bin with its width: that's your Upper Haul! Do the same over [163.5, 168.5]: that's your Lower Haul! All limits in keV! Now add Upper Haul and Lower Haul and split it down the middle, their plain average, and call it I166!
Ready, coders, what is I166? 794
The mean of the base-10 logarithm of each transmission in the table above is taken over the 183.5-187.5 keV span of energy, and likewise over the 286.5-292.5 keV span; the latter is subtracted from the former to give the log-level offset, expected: 0.37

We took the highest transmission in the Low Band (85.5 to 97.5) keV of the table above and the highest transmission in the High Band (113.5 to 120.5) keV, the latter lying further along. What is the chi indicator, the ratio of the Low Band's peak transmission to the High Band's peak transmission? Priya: 1.01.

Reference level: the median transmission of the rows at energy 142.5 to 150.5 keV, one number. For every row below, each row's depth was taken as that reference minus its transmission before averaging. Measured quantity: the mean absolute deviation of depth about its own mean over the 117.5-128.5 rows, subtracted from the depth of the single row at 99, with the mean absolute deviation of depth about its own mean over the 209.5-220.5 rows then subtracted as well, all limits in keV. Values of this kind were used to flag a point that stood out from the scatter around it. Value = -37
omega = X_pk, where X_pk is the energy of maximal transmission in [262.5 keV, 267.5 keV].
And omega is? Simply 264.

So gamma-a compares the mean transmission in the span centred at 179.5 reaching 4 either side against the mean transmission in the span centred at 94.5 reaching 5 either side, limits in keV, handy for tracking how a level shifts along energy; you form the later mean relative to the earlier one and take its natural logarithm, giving -0.11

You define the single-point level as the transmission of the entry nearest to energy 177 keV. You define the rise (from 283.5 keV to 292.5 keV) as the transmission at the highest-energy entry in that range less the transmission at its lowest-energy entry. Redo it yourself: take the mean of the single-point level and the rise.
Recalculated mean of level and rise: 75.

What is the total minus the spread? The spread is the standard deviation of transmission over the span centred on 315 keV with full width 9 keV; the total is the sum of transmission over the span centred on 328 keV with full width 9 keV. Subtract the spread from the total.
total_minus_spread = 1590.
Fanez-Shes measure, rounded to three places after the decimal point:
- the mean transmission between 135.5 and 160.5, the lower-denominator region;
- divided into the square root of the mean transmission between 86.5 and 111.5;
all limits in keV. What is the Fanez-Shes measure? 0.076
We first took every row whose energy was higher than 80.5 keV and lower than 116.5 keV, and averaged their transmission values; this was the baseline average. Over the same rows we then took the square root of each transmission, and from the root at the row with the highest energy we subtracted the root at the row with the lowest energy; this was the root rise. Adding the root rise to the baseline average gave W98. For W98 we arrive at 186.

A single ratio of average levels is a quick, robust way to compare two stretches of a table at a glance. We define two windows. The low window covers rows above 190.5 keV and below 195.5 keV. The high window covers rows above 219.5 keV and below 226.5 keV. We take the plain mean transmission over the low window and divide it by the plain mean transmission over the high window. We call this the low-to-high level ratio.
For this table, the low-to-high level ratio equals 1.05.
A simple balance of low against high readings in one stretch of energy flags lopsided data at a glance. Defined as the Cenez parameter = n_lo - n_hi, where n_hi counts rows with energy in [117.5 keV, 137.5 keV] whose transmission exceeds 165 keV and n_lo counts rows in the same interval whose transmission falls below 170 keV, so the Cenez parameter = -20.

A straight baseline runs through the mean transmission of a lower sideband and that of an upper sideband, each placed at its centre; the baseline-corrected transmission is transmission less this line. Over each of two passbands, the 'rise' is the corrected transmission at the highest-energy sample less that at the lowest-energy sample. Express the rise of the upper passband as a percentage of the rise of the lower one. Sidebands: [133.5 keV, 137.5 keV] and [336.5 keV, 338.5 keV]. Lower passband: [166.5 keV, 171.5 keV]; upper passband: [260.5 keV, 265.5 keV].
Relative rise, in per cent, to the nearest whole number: 204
